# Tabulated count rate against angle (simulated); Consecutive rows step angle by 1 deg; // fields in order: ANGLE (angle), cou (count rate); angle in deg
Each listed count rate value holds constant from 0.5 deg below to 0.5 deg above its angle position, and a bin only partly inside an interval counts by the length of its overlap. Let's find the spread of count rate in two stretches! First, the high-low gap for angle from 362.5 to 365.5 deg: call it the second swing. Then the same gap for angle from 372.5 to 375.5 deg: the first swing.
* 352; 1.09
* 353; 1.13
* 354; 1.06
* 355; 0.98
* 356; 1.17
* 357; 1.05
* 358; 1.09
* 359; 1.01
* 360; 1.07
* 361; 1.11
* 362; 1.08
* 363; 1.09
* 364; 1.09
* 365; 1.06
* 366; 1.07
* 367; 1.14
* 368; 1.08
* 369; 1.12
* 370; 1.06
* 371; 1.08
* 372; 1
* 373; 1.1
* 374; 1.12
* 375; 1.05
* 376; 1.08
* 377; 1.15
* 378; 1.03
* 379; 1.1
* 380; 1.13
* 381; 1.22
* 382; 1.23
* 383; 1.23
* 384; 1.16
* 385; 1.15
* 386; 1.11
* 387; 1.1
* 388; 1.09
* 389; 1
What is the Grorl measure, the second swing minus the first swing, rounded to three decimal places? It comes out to -0.040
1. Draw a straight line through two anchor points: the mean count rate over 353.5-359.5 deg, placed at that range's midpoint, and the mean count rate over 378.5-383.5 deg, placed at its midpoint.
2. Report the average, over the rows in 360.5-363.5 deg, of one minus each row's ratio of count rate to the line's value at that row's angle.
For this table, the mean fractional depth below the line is -0.01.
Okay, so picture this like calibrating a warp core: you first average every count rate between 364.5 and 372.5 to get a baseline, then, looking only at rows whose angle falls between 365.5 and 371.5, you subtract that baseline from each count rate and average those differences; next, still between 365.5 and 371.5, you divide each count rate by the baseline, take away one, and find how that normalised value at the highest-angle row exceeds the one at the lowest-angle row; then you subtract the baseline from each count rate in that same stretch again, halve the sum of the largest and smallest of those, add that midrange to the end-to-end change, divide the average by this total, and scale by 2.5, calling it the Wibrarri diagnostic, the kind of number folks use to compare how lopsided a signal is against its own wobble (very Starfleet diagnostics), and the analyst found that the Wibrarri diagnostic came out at 1.2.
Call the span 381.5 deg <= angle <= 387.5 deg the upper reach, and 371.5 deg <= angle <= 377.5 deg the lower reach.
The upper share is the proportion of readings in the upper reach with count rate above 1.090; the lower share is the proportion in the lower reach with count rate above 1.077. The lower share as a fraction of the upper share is 0.67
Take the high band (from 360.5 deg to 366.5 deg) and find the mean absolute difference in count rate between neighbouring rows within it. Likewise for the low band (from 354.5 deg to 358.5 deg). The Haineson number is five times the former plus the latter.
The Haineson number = 0.20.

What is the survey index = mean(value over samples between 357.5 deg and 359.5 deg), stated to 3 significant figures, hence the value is 1.05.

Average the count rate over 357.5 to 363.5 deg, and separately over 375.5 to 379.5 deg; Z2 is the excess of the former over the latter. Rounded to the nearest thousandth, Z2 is -0.015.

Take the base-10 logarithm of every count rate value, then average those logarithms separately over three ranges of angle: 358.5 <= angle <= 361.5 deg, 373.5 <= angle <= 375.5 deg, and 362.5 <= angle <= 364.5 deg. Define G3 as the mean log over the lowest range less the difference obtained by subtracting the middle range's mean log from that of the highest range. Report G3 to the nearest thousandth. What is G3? 0.029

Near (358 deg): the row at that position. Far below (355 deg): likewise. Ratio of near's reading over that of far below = 1.11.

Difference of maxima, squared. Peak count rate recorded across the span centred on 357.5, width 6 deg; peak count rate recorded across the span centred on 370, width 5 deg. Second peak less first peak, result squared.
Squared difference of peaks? 0.0025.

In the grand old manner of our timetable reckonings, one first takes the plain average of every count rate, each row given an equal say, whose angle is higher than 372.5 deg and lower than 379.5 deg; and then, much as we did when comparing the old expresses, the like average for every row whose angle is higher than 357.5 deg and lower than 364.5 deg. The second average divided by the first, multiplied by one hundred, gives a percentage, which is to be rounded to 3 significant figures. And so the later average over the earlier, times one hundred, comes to 98.8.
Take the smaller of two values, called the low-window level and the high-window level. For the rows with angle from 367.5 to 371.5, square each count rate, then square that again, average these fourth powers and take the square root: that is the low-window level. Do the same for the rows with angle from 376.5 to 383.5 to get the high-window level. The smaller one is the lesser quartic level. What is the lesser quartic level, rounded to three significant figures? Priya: 1.18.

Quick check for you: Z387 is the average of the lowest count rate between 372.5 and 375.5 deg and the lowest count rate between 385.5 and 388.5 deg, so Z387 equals 1.07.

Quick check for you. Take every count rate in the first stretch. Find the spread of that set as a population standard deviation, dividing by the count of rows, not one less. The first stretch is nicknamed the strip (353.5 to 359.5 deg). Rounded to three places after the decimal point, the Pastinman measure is 0.061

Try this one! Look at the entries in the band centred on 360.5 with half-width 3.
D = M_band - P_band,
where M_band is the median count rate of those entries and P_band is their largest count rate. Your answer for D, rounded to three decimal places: -0.025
